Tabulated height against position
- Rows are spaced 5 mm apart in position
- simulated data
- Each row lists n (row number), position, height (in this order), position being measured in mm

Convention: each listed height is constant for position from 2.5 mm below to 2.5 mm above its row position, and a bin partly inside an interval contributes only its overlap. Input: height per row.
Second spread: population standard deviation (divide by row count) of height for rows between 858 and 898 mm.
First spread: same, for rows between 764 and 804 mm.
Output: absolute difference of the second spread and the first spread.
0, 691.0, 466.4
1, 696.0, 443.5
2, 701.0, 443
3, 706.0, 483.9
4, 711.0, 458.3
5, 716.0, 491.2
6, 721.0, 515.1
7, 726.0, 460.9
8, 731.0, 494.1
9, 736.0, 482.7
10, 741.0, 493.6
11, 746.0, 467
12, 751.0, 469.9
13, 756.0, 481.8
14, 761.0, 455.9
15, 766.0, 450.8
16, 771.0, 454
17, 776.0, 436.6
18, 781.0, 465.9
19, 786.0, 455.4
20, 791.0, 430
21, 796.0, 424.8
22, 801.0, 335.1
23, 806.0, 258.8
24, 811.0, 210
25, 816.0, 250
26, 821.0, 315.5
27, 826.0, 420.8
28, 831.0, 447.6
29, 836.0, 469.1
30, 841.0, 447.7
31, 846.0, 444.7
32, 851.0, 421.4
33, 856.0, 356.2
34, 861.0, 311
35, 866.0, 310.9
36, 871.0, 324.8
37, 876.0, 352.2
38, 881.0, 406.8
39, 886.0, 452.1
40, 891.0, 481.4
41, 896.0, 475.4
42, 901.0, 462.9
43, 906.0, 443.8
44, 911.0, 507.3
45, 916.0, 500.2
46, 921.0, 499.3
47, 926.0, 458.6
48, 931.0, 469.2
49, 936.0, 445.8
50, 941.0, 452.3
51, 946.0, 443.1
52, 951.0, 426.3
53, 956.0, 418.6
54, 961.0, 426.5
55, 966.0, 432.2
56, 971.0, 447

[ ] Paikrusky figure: 30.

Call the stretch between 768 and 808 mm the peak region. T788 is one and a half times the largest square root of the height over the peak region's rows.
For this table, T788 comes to 32.4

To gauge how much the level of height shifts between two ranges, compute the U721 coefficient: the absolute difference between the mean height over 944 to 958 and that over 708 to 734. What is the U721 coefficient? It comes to 55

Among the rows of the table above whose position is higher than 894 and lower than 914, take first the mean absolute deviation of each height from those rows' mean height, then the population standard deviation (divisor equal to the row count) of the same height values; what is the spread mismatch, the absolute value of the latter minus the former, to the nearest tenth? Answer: 4.1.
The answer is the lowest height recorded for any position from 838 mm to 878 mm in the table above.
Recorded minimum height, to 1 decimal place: 310.9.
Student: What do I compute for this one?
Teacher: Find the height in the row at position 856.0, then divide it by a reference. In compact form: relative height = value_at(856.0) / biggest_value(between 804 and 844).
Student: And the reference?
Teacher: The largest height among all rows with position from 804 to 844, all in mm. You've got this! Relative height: 0.76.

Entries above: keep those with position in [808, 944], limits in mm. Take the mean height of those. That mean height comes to 412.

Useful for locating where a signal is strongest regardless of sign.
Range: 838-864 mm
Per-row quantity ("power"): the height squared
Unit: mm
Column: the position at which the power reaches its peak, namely 841.0 mm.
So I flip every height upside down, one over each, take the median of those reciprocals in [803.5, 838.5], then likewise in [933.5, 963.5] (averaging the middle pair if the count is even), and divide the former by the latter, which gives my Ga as 1.38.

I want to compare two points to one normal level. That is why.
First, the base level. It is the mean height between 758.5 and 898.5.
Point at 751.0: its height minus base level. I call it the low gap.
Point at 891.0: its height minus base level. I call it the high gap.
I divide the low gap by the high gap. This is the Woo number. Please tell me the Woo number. 0.9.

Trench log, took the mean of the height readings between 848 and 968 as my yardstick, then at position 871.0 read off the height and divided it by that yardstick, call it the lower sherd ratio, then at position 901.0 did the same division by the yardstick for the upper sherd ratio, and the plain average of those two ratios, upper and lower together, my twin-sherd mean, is 0.92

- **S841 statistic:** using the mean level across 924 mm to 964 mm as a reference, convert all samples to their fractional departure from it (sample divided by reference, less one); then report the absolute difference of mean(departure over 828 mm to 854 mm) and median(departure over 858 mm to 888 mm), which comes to 0.24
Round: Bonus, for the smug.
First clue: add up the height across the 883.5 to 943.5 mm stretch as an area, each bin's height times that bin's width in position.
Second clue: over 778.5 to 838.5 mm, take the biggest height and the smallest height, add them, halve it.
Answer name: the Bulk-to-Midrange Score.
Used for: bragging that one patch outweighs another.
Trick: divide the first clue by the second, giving 83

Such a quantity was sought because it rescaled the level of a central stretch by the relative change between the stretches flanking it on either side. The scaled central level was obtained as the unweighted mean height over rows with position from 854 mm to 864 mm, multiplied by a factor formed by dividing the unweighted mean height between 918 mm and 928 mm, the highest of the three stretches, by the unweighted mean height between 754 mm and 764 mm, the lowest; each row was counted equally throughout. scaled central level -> 341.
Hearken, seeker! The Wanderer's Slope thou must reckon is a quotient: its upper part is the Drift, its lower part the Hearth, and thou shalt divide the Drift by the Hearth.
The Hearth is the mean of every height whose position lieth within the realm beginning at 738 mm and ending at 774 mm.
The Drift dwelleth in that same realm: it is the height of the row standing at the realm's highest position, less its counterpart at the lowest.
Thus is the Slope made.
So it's -0.08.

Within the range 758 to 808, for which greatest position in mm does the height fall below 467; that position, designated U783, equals 806.0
